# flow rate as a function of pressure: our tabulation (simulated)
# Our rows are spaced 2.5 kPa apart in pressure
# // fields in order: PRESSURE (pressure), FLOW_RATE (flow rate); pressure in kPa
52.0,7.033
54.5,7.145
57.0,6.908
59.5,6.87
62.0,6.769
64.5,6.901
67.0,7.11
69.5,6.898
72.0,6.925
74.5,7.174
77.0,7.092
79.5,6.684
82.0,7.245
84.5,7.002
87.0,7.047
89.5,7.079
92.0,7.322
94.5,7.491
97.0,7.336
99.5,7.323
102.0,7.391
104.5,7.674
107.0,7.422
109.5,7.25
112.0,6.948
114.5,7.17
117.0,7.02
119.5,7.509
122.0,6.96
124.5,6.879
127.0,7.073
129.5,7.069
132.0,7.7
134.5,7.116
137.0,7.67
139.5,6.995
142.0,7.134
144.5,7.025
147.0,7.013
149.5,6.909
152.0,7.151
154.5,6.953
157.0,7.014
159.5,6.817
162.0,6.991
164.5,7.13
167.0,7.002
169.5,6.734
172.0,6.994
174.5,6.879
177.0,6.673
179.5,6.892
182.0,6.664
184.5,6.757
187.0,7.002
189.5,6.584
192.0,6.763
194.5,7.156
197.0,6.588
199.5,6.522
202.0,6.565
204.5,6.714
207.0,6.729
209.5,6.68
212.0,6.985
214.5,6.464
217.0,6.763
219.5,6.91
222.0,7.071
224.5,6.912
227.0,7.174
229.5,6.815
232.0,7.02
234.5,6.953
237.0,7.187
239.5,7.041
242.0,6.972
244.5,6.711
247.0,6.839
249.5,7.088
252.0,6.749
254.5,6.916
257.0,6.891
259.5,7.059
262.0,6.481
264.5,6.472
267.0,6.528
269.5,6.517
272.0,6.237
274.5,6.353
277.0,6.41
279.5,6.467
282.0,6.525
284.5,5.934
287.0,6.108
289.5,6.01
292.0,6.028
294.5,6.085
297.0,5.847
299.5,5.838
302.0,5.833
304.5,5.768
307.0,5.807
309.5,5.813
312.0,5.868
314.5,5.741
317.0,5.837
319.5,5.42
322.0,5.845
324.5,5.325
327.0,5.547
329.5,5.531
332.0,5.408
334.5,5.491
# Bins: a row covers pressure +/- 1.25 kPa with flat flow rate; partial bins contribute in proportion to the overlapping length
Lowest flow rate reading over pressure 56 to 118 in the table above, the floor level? 6.684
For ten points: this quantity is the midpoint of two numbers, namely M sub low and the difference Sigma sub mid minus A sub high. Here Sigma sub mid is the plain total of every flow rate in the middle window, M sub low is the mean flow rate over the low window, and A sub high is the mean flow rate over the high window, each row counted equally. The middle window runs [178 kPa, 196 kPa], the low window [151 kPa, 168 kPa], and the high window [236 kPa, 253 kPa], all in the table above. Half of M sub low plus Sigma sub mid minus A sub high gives 23.9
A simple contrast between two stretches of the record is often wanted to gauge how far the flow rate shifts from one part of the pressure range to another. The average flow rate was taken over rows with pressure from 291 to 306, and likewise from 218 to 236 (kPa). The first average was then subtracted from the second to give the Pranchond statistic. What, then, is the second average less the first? 1.1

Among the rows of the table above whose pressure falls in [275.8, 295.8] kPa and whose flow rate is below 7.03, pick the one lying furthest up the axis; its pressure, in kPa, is 294.5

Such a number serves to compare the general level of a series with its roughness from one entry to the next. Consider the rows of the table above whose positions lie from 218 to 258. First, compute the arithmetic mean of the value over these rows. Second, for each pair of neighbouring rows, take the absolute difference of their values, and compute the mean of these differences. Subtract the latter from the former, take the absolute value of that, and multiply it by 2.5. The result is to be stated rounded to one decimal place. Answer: 16.9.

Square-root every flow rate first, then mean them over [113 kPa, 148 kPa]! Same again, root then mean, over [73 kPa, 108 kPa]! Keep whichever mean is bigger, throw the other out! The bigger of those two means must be 2.69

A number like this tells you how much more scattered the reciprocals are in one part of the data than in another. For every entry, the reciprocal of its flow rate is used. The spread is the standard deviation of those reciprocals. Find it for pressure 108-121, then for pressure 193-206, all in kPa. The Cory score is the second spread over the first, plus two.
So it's 3.3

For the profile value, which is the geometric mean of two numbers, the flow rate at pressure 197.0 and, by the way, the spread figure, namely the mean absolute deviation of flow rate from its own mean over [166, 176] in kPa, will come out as 0.79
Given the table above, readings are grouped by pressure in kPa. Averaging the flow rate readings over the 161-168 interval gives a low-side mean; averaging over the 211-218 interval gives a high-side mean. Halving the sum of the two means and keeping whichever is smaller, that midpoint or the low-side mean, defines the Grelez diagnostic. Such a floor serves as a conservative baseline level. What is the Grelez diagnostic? 6.89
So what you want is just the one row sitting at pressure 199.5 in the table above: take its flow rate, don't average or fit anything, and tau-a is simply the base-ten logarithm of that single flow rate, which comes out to 0.81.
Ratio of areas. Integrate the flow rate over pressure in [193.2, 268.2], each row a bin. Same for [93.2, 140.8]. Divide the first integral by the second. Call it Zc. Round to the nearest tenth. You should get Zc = 1.5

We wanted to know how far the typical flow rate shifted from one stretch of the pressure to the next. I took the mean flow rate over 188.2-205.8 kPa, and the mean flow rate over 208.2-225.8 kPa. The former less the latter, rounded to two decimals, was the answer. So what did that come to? -0.13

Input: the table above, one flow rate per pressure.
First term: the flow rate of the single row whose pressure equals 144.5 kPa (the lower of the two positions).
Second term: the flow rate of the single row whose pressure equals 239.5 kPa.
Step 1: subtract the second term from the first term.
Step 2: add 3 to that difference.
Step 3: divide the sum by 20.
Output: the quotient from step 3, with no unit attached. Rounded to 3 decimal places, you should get 0.149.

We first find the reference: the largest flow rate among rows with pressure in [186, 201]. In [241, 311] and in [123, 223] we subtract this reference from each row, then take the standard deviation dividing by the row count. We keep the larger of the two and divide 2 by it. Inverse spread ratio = 4.8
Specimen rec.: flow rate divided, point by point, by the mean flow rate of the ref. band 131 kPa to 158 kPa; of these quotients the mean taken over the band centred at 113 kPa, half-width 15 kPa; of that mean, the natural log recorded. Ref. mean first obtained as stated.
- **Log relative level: 0.01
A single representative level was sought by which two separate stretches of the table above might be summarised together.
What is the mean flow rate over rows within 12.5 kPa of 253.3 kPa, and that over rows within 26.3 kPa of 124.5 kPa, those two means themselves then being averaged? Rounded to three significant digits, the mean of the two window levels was 7.01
